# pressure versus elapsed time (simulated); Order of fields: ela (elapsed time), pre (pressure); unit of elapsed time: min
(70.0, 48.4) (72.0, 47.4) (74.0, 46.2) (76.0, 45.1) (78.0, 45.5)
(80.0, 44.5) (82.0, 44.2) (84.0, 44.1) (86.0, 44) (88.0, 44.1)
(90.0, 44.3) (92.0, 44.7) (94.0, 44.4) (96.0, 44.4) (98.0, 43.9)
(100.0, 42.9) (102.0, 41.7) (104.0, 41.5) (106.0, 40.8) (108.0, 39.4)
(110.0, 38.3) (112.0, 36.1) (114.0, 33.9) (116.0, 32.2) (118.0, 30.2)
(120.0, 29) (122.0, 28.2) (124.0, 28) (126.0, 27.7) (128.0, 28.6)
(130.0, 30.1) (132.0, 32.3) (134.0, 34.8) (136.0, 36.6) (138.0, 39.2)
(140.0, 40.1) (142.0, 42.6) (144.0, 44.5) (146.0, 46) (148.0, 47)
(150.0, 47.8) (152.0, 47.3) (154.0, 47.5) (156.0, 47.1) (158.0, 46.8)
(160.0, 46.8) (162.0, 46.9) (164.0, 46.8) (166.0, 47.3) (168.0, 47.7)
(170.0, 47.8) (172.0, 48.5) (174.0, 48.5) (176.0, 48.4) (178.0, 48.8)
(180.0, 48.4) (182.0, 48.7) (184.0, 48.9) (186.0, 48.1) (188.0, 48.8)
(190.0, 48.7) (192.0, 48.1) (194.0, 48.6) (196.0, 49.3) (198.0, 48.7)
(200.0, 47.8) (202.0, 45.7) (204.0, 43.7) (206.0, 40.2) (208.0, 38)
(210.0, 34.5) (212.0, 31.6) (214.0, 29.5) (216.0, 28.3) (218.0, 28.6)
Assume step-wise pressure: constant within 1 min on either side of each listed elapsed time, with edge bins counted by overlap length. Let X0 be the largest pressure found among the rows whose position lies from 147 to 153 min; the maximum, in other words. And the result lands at 47.8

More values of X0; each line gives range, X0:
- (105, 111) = 40.8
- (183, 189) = 48.9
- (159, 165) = 46.9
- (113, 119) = 33.9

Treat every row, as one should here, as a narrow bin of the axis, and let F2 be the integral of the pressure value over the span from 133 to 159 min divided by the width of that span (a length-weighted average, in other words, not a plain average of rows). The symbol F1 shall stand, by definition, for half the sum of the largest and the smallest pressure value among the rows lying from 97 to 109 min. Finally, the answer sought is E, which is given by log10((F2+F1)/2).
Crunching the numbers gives 1.63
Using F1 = 42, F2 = 43.6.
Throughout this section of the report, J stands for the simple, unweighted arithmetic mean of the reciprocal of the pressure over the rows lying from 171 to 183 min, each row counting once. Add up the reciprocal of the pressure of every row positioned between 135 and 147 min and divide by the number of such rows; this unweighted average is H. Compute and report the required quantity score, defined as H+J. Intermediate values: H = 0.0242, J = 0.021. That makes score 0.0448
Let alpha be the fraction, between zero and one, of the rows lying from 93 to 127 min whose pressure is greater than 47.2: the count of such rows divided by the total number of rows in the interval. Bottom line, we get 0.0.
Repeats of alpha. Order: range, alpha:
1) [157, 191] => 0.8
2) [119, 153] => 0.1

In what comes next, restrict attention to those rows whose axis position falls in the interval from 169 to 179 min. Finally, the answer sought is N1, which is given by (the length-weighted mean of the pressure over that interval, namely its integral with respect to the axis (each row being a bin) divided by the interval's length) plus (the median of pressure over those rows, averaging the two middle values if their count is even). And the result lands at 97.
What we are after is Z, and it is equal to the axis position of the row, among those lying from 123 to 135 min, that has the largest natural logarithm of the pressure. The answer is 134.0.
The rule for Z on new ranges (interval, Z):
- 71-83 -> 72.0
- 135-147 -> 146.0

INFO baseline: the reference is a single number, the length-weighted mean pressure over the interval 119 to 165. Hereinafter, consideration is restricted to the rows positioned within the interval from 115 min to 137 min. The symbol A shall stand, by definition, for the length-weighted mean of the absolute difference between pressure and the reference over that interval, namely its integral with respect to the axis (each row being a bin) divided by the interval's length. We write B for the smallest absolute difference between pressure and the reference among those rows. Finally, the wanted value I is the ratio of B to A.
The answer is 0.34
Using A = 8.9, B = 3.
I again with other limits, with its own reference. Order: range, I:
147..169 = 0.95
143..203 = 0.60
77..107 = 0.29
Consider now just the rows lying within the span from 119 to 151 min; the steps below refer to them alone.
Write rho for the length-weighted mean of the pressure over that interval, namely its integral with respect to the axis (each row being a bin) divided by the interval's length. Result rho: 36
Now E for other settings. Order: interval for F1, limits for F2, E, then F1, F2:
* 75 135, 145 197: 1.63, 37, 47.9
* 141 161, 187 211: 1.66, 45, 45.2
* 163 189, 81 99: 1.66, 48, 44.2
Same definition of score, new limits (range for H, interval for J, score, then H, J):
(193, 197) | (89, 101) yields 0.0431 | 0.0204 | 0.023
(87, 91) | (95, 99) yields 0.0453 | 0.0226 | 0.023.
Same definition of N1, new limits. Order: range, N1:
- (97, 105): 85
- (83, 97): 89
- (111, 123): 63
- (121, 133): 58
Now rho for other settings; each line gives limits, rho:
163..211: 47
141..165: 46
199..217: 38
